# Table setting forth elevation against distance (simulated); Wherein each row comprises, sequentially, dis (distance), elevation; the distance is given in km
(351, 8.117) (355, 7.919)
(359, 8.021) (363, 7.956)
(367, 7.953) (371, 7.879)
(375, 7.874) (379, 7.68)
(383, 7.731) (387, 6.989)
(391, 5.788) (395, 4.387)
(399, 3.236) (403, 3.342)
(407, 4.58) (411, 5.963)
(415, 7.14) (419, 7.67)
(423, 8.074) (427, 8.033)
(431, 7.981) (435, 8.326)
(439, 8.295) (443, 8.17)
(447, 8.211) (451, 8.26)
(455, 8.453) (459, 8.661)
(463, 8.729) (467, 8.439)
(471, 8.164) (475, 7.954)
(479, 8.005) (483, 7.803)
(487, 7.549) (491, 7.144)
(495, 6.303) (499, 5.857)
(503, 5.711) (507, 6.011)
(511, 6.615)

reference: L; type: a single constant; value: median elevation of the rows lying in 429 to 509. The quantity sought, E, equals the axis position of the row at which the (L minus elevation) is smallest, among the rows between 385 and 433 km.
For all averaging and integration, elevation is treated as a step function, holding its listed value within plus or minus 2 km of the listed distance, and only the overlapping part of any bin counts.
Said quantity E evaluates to 423 km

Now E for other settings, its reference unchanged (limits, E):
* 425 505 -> 463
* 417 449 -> 435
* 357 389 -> 359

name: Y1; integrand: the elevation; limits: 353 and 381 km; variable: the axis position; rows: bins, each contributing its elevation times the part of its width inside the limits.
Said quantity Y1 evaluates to 221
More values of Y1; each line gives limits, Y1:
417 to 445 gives 226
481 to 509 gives 186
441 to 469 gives 236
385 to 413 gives 137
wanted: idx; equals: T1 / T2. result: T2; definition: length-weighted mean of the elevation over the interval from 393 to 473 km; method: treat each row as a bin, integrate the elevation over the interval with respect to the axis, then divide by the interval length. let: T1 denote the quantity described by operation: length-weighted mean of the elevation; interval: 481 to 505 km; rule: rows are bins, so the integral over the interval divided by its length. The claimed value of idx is 0.93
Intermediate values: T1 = 6.7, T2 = 7.2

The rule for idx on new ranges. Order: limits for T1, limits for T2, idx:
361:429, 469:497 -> 0.87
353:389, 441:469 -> 0.92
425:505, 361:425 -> 1.20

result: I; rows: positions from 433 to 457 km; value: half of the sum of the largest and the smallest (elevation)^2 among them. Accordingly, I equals 69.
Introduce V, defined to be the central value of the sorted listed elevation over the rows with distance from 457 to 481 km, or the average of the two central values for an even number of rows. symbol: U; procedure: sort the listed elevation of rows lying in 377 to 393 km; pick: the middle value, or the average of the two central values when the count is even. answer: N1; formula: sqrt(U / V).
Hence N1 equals 0.94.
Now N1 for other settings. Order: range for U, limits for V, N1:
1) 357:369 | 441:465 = 0.98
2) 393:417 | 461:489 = 0.75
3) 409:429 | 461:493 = 0.98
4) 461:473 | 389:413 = 1.37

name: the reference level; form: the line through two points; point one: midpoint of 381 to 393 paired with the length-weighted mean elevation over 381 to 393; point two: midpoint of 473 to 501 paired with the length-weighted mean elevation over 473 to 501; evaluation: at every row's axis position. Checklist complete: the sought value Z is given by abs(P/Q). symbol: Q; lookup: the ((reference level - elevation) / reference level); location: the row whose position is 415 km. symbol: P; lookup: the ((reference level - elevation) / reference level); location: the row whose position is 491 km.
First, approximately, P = 0.01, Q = -0.03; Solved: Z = 0.5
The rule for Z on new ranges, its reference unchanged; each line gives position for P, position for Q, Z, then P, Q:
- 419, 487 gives 2.3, -0.10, -0.04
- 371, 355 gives 0.9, -0.16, -0.18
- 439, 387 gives 8.0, -0.18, -0.02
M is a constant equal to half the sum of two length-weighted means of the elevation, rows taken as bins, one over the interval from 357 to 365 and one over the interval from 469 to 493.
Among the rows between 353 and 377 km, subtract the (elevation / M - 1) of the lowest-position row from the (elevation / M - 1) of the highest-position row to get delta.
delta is -0.01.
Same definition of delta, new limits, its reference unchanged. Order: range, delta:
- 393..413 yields 0.20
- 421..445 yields 0.01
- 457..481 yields -0.08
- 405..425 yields 0.44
